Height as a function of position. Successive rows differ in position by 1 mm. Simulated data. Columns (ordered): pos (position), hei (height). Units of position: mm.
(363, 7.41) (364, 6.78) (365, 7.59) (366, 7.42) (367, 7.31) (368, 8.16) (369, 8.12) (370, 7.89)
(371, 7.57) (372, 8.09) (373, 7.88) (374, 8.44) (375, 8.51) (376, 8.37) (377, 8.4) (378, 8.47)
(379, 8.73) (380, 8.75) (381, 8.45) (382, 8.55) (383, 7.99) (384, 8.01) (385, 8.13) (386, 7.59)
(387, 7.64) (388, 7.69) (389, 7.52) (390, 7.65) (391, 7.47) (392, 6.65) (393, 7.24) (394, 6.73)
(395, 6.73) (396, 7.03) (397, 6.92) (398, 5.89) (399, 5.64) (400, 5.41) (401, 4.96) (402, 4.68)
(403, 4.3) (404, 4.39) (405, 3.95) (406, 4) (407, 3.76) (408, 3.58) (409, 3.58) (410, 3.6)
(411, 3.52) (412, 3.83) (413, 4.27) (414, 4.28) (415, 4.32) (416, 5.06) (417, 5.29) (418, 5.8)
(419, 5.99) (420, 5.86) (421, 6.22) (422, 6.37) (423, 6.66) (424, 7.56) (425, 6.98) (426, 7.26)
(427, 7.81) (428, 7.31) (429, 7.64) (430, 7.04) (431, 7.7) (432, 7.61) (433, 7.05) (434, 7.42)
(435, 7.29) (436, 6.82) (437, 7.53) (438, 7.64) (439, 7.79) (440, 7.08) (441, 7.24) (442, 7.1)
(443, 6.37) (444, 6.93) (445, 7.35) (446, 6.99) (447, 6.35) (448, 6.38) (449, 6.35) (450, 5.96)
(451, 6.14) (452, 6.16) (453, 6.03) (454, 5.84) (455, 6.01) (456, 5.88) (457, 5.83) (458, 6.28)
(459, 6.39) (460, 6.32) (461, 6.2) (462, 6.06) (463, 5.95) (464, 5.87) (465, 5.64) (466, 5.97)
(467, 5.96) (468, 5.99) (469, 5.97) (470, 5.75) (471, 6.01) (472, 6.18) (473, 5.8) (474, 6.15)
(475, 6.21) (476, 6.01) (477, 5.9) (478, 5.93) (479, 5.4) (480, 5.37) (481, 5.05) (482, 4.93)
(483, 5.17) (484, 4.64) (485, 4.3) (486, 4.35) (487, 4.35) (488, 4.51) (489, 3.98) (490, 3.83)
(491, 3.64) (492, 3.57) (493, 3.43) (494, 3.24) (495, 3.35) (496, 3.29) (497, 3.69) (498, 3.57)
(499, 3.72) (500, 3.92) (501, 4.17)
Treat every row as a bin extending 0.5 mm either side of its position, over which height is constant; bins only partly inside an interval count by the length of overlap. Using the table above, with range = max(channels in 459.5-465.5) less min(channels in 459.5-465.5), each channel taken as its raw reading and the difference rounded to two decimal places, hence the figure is 0.68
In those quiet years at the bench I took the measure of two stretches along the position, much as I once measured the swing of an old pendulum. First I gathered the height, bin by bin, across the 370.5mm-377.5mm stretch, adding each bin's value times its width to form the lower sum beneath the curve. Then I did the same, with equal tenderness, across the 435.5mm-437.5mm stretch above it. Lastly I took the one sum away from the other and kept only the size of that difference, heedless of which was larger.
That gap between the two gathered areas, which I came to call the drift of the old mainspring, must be 42.9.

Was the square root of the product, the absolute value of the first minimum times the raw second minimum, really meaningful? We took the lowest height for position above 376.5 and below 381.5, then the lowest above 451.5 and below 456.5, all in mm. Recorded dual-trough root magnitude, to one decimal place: 7.0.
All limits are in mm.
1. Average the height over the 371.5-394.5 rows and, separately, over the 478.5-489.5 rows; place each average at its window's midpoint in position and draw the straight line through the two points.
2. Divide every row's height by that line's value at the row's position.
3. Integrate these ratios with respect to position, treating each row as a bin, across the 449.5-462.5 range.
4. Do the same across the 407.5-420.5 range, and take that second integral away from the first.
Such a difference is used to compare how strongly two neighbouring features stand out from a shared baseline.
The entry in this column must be 6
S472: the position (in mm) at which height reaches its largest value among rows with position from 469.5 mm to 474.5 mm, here 472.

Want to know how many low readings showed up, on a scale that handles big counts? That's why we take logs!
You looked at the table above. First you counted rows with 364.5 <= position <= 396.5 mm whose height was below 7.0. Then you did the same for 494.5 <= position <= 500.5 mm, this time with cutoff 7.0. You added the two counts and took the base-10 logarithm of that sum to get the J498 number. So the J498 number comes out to 1.0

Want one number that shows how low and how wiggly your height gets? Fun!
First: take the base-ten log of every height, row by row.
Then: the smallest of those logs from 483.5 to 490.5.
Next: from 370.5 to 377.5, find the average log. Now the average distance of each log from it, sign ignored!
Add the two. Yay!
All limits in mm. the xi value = 0.60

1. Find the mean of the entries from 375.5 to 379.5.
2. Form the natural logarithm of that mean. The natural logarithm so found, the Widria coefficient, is 2.14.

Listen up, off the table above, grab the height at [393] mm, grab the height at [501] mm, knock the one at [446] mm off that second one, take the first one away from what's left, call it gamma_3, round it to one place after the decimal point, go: -10.1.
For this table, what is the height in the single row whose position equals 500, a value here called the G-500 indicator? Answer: 3.92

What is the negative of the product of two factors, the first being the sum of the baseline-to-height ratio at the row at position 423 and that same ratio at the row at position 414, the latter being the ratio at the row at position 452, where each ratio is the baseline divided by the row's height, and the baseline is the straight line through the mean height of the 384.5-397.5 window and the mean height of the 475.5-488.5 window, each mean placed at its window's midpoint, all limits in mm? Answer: -2.4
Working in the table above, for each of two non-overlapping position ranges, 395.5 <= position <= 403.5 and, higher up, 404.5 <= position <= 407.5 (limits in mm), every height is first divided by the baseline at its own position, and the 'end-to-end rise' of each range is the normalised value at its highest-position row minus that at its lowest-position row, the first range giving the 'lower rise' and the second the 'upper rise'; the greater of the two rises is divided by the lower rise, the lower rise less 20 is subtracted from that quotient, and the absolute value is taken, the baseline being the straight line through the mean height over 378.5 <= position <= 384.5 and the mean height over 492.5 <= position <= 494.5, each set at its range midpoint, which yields 20.4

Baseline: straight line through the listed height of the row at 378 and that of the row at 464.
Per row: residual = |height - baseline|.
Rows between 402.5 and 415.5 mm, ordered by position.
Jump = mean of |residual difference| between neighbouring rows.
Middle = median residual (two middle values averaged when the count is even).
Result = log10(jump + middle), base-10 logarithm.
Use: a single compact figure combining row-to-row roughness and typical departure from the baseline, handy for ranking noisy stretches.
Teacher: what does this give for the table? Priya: 0.6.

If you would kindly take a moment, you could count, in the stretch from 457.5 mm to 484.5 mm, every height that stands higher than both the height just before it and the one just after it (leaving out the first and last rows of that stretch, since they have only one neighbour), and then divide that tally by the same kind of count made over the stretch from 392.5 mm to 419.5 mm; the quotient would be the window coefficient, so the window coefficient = 1.75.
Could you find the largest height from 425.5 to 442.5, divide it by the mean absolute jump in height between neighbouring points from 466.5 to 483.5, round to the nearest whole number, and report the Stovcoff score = 41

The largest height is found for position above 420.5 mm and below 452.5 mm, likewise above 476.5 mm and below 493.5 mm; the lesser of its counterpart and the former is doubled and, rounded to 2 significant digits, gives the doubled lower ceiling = 12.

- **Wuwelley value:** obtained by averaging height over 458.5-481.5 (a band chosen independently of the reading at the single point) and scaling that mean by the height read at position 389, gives 44.5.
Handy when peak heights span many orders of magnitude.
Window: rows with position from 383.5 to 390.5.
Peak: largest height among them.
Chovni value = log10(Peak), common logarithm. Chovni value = 0.91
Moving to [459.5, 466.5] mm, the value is 0.80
